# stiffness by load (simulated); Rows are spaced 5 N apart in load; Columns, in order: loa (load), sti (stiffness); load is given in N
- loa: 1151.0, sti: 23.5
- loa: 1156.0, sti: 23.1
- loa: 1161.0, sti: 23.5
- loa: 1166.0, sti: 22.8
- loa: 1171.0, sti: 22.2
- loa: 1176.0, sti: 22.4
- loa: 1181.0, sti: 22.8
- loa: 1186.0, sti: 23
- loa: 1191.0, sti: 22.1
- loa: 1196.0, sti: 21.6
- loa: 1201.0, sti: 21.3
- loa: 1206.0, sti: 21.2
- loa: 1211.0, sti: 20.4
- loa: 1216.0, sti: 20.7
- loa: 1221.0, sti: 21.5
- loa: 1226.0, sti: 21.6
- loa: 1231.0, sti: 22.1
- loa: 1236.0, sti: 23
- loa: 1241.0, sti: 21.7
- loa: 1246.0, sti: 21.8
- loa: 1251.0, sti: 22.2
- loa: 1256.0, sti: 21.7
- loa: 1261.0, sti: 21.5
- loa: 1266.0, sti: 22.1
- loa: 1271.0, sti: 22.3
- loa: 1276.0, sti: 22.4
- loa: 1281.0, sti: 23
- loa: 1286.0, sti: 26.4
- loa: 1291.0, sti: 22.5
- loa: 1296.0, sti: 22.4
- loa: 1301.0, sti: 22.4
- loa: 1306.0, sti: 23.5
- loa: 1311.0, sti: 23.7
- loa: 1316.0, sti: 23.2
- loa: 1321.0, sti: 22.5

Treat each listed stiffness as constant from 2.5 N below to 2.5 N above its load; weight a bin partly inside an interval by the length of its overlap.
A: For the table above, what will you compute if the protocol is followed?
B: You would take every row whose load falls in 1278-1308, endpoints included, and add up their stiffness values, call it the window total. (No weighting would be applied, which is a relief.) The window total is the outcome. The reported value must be 140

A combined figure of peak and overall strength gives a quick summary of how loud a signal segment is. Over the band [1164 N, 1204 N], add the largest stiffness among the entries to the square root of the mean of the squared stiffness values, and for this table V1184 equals 45.3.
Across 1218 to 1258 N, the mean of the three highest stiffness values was 22.4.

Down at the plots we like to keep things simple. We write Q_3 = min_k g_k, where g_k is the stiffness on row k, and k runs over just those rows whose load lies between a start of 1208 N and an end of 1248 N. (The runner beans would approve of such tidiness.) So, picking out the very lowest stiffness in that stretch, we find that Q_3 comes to 20.4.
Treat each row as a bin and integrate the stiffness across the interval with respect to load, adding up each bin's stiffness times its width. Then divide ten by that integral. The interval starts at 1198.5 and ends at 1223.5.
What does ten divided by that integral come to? 0.0190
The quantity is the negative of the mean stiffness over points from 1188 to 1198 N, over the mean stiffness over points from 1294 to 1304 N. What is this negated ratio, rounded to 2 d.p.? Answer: -0.98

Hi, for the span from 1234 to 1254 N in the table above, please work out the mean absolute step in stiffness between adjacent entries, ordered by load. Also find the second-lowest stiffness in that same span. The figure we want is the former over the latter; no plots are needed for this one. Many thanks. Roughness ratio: 0.028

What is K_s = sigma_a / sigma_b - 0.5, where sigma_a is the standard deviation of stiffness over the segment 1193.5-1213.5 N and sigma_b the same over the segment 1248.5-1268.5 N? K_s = 1.1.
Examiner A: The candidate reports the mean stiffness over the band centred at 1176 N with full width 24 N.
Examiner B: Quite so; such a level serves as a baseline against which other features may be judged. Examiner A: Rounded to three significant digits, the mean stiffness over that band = 22.6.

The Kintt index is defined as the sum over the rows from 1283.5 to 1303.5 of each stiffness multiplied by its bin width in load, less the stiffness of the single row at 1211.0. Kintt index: 448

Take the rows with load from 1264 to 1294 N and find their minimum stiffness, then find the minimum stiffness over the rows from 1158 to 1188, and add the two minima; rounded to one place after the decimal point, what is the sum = 44.3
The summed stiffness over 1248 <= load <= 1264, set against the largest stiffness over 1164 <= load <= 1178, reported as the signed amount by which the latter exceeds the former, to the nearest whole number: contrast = -43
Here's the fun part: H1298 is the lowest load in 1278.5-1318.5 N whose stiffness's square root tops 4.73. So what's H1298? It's 1281.0 N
